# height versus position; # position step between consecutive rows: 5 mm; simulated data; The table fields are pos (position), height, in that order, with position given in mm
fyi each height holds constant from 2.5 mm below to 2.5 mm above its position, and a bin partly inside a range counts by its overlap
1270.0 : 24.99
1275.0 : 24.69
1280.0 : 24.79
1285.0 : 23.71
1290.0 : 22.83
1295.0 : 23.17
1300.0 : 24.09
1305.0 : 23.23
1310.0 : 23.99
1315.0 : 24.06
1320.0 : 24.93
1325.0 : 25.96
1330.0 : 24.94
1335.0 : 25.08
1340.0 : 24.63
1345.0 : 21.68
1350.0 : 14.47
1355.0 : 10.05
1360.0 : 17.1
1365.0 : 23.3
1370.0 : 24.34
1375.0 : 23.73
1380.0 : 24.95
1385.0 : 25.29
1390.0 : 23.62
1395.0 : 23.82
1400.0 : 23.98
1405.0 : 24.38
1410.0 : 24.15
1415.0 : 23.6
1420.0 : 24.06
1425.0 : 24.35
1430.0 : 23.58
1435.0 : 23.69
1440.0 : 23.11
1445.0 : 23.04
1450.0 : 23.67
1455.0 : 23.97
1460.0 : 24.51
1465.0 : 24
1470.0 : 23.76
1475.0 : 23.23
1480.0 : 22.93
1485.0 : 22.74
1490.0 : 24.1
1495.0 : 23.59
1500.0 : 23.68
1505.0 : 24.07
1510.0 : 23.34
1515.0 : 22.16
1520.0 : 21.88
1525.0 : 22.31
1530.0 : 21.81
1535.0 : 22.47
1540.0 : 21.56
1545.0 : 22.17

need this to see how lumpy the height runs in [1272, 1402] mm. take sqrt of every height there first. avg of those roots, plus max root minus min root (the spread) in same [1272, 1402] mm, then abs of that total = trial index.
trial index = 6.70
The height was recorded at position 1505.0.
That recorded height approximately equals 24.07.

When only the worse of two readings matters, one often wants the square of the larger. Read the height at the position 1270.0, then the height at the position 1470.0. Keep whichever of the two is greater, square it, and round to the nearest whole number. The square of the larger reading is 625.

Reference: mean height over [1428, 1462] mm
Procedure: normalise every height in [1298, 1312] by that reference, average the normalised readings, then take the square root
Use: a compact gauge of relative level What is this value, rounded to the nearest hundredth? 1.00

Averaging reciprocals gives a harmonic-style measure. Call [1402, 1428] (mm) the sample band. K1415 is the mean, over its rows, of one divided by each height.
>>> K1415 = 0.0415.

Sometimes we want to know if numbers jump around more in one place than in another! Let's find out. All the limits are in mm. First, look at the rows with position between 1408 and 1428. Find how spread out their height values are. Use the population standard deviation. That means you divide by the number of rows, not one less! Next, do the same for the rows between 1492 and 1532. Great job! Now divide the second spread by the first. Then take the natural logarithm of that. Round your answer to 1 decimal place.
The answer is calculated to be 1.1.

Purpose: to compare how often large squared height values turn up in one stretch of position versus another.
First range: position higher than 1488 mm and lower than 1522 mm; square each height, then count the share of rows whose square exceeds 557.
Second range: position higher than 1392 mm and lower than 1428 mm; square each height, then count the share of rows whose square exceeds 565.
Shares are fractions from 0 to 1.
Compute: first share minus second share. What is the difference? -0.4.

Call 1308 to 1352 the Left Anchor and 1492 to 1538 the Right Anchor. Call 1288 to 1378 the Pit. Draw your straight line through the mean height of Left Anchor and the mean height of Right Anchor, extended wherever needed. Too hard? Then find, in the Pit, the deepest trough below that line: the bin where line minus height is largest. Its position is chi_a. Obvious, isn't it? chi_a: 1355.0 mm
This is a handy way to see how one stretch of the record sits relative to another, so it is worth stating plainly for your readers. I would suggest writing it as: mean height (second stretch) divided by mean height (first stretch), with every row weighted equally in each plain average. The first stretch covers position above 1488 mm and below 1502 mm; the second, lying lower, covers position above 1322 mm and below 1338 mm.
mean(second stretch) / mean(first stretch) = 1.06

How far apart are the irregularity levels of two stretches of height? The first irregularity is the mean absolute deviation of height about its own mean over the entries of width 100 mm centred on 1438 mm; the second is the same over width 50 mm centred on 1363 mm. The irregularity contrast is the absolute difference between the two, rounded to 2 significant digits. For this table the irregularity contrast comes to 3.9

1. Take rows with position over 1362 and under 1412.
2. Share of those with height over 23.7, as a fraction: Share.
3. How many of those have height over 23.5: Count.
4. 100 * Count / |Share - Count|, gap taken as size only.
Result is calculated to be 110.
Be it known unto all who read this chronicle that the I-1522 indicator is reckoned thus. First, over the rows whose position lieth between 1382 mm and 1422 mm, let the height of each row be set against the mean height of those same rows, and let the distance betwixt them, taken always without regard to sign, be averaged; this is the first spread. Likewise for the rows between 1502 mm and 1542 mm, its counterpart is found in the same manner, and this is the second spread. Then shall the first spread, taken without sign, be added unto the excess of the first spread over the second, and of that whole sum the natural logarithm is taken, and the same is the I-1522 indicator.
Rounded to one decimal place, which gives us -2.2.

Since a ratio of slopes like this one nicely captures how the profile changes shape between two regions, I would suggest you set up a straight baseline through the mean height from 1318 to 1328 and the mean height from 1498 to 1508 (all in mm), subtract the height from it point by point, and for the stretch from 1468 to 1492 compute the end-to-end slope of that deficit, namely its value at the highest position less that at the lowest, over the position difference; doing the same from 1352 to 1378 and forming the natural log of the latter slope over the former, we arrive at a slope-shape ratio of 3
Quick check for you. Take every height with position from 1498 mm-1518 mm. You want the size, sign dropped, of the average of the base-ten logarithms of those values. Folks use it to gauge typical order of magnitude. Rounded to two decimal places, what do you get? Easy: 1.37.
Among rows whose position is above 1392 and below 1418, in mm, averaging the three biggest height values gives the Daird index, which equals 24.2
